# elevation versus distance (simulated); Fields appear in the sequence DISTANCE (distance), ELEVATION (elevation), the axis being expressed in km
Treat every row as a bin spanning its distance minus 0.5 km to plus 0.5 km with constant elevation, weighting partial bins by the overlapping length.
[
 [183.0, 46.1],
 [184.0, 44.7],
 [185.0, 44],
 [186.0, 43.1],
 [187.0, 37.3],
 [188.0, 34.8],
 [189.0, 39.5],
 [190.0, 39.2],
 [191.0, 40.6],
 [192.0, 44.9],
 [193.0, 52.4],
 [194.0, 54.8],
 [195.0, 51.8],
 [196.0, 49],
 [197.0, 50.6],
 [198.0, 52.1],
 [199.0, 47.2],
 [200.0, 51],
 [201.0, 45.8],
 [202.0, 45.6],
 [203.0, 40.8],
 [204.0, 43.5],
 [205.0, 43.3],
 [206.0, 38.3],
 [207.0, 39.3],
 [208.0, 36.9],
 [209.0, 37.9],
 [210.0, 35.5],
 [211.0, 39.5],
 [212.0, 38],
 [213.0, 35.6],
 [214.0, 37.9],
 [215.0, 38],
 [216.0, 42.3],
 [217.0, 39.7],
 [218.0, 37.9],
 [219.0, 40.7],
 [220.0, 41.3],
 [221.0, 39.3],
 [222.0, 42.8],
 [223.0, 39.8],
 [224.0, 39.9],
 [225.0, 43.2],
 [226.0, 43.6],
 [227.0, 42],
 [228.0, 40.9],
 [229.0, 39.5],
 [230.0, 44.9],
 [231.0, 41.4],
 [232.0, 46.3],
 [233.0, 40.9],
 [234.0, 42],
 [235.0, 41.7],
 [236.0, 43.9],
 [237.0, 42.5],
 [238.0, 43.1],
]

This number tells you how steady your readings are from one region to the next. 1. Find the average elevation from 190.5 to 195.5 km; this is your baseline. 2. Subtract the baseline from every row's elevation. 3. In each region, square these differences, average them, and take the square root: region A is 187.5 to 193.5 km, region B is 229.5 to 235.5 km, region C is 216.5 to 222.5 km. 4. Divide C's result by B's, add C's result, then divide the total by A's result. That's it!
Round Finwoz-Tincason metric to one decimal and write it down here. 1.1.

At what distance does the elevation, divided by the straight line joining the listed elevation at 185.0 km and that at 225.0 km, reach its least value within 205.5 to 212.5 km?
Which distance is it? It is 210.0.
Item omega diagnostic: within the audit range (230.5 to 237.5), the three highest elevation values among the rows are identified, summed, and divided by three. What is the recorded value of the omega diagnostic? 44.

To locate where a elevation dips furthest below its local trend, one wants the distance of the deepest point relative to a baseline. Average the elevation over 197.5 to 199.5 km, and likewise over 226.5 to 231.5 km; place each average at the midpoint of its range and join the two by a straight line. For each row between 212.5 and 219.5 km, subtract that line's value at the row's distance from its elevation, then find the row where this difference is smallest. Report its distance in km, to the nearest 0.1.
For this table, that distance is 213.0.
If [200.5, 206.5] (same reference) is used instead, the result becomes 206.0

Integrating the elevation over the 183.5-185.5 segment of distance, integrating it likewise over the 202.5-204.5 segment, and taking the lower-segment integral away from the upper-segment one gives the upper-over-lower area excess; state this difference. -4.4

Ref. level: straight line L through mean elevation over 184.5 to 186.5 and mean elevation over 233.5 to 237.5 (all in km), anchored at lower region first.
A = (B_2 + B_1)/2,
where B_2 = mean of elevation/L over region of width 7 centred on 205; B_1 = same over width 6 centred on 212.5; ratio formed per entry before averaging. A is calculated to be 0.91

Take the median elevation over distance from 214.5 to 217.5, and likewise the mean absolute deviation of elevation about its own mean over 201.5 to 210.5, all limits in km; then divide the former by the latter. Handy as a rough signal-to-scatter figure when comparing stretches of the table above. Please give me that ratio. 14.1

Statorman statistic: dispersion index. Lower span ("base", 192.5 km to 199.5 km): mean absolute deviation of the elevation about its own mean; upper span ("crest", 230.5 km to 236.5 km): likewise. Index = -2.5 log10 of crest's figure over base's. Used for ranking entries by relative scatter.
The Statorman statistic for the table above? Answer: 0.18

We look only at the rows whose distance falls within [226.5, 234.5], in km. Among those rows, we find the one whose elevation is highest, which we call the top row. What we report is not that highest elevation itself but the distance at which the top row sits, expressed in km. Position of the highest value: 232.0 km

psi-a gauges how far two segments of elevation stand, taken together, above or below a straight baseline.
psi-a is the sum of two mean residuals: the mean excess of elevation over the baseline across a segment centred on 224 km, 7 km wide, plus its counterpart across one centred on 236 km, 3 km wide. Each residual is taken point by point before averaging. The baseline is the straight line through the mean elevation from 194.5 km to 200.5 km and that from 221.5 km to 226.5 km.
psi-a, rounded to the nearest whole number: 4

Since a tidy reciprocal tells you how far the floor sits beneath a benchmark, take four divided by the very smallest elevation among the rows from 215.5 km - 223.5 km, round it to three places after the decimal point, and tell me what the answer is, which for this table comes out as 0.106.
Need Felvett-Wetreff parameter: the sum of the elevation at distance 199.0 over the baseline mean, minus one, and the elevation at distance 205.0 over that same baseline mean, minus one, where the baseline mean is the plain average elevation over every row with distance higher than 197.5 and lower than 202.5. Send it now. -0.13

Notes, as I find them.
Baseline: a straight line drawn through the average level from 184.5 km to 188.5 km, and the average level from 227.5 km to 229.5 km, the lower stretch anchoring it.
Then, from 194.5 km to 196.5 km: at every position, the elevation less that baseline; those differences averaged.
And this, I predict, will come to 11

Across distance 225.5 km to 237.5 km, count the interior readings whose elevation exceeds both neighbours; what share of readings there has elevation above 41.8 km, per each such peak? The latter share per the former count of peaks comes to 0.15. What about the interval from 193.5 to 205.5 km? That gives 0.31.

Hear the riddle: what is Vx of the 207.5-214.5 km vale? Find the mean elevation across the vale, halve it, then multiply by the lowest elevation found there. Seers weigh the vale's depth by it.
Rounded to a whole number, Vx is 663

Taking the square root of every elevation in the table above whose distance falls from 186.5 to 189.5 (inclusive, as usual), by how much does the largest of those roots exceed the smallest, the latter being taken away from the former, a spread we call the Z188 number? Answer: 0.39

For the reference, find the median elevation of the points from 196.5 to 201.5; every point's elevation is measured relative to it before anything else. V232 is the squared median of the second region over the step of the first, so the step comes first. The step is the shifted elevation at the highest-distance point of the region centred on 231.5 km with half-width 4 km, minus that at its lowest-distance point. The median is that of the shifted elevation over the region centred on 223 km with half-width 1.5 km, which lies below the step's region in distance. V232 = 143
